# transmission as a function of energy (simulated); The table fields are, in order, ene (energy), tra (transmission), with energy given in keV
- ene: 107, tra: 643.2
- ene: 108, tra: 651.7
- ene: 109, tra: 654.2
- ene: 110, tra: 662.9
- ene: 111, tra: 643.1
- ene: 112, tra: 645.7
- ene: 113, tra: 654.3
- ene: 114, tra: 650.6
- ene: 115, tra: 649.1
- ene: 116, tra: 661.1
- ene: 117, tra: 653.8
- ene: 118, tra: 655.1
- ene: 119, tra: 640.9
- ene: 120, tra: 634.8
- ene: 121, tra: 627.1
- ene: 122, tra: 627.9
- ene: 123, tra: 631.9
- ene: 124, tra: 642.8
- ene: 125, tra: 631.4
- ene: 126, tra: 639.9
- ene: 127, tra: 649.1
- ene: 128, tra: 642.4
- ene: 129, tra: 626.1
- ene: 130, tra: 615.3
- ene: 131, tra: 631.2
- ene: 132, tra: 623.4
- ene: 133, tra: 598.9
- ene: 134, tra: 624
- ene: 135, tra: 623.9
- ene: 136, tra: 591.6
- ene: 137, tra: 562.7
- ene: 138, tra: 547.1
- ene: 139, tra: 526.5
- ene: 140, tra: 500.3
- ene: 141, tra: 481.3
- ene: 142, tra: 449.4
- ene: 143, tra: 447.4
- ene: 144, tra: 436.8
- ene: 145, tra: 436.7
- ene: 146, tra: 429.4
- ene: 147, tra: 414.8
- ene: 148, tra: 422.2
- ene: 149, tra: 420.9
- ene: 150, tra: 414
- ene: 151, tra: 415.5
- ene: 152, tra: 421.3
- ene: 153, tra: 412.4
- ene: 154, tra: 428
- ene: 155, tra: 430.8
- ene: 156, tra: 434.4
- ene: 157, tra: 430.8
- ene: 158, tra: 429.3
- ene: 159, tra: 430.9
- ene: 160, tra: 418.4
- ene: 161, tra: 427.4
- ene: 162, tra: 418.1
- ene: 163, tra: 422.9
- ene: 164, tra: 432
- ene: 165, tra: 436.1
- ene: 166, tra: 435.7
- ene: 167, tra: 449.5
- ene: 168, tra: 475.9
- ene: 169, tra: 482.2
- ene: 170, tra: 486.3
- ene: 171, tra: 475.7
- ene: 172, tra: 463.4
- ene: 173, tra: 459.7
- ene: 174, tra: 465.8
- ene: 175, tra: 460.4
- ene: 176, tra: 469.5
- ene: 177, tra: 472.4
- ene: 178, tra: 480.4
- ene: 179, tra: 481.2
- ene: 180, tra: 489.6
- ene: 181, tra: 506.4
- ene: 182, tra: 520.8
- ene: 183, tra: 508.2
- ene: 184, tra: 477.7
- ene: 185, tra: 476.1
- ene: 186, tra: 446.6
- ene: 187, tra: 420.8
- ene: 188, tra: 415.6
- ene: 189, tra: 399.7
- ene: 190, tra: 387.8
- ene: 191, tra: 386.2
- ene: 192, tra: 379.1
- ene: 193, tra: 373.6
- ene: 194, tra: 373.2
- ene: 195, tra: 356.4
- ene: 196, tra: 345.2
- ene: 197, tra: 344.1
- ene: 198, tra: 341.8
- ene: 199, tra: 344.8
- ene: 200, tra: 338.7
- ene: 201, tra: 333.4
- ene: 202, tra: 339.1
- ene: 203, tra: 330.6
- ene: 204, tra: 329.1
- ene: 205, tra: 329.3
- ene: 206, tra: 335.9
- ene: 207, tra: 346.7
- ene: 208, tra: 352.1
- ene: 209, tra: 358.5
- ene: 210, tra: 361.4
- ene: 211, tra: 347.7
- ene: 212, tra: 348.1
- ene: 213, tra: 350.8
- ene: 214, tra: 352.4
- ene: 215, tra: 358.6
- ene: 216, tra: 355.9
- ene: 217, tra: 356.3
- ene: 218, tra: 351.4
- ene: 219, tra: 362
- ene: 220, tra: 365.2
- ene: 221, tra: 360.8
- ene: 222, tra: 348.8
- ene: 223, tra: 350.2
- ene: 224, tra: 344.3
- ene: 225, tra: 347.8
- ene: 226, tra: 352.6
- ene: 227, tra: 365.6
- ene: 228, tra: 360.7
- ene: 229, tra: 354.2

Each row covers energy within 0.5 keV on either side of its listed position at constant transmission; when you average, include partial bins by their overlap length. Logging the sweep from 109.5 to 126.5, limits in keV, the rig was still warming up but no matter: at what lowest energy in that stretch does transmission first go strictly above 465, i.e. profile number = 110 keV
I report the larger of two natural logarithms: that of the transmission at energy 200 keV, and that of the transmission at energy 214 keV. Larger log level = 5.86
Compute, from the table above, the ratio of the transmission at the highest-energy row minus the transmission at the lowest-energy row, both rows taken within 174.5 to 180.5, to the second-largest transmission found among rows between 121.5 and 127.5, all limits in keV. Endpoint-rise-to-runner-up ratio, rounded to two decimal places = 0.05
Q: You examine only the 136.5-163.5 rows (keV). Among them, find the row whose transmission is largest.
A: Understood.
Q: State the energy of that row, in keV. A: 137 keV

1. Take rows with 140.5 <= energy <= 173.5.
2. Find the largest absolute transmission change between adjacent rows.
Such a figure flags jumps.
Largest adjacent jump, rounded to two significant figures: 32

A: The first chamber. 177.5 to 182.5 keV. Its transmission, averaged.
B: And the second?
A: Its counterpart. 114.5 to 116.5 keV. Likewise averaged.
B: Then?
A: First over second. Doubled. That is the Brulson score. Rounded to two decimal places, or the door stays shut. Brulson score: 1.51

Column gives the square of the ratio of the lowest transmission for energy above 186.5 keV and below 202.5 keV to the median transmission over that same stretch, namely 0.84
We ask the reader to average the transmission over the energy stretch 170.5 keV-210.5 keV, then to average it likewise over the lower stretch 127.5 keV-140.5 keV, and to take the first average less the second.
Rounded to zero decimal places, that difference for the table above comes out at -186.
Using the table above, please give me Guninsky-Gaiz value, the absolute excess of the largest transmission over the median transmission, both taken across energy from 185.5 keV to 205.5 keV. 96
